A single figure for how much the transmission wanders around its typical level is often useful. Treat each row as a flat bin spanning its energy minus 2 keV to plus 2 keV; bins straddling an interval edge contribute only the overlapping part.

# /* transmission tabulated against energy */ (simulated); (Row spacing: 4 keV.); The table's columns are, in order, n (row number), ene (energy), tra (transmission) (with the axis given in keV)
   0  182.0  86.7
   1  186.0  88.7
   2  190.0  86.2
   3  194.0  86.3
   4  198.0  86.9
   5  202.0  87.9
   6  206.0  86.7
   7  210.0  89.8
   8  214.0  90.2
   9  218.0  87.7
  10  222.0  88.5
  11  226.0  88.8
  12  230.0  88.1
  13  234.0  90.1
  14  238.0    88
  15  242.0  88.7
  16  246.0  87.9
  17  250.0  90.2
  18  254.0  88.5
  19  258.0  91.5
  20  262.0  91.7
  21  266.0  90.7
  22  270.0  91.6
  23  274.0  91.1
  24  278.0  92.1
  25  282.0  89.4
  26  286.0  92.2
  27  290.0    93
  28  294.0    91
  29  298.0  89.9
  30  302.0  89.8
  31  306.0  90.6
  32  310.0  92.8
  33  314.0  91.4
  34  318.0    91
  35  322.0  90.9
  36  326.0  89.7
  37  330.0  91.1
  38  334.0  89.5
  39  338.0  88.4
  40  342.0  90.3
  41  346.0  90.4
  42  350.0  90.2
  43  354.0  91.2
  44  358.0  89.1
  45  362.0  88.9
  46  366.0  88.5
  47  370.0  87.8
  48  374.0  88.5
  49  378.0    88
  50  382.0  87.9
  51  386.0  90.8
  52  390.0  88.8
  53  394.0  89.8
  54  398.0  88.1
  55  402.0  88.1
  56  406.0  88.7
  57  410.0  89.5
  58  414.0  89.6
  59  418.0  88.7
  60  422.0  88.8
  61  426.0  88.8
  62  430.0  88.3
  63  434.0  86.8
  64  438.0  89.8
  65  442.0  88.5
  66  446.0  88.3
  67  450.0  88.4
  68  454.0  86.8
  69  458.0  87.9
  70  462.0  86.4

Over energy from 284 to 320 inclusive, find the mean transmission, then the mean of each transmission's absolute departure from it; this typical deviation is 0.9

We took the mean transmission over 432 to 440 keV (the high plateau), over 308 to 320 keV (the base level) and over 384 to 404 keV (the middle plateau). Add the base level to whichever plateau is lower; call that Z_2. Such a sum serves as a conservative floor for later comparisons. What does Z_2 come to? 180.0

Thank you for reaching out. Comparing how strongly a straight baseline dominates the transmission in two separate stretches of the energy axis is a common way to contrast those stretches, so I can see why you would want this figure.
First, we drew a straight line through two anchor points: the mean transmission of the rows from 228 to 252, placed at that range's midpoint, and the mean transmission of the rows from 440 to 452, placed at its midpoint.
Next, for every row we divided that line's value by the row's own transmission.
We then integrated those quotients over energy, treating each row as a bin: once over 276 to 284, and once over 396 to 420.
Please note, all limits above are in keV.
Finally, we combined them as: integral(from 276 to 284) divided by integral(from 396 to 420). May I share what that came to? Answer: 0.3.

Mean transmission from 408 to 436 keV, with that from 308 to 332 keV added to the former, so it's 180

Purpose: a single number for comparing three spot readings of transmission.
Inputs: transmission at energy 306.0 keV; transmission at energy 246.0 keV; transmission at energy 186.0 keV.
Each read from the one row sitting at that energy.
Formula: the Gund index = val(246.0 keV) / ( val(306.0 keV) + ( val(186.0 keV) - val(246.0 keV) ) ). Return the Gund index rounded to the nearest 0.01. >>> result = 0.96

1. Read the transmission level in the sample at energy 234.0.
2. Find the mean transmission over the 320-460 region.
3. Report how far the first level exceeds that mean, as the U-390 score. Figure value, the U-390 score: 1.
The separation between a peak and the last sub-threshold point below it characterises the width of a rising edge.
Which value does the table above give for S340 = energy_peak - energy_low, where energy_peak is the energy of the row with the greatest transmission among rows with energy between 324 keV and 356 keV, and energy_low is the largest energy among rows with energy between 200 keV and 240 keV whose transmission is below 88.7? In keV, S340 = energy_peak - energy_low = 116 keV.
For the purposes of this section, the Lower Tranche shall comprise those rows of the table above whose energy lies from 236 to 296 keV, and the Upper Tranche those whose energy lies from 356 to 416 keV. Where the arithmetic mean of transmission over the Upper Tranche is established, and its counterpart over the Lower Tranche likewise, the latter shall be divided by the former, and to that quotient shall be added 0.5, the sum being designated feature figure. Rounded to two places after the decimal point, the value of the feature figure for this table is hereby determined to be 1.52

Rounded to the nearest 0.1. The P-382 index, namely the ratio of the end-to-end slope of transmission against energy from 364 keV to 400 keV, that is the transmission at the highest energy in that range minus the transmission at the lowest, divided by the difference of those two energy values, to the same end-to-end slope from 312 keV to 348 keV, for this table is 0.4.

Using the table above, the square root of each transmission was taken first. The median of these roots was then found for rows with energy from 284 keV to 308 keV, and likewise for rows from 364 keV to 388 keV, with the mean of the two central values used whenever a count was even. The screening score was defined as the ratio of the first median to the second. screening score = 1.01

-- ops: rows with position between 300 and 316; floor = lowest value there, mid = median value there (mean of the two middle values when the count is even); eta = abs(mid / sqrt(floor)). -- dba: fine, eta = 9.60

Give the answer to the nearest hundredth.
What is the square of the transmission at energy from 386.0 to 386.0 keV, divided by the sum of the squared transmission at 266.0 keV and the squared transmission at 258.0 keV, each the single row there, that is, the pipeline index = 0.50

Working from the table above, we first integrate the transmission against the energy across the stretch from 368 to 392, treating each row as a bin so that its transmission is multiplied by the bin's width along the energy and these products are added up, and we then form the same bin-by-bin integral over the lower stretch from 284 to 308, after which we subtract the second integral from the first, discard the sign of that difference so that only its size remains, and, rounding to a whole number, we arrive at 59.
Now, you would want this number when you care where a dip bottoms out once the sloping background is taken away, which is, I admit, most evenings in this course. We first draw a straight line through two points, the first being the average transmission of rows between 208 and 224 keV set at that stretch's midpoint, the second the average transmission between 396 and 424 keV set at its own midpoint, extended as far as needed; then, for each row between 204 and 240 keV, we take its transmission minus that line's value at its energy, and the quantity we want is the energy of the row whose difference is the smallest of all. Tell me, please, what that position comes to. 206.0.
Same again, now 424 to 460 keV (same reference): 434.0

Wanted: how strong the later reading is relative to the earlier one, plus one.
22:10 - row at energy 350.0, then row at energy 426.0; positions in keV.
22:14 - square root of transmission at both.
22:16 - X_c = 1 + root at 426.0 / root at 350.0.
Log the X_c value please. 1.99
